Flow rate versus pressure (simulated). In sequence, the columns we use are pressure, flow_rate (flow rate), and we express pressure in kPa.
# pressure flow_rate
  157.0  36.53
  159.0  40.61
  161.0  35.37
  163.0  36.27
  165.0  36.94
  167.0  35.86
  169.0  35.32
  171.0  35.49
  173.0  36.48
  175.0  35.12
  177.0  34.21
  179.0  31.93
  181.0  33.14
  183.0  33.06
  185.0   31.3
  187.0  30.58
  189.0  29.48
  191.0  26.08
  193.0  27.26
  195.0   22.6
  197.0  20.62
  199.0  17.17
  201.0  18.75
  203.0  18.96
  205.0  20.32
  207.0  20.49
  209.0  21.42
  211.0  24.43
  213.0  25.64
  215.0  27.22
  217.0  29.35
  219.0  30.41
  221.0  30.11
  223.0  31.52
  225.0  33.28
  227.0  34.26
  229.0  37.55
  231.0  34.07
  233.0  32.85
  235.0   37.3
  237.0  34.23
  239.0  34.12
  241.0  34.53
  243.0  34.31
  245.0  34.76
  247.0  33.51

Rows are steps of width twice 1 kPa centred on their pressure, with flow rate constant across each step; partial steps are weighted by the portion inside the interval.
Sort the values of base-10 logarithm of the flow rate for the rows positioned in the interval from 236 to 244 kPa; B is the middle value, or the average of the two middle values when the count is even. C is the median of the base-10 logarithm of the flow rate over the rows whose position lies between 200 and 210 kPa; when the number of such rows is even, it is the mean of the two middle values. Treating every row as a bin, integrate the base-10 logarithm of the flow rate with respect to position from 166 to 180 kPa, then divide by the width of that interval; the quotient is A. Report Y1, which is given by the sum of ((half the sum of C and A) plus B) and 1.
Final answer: 3.96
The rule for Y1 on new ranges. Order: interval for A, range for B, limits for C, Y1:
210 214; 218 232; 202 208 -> 3.88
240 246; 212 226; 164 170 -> 4.03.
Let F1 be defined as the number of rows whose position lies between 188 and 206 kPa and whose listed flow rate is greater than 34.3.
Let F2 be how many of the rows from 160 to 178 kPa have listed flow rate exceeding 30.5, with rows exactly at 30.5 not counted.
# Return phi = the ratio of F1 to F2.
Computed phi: 0.0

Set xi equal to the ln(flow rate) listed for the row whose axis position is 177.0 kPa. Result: 3.53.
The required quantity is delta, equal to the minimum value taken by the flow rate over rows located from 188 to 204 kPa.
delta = 17.17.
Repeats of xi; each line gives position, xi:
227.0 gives 3.53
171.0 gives 3.57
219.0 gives 3.41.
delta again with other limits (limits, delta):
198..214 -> 17.17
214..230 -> 27.22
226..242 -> 32.85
